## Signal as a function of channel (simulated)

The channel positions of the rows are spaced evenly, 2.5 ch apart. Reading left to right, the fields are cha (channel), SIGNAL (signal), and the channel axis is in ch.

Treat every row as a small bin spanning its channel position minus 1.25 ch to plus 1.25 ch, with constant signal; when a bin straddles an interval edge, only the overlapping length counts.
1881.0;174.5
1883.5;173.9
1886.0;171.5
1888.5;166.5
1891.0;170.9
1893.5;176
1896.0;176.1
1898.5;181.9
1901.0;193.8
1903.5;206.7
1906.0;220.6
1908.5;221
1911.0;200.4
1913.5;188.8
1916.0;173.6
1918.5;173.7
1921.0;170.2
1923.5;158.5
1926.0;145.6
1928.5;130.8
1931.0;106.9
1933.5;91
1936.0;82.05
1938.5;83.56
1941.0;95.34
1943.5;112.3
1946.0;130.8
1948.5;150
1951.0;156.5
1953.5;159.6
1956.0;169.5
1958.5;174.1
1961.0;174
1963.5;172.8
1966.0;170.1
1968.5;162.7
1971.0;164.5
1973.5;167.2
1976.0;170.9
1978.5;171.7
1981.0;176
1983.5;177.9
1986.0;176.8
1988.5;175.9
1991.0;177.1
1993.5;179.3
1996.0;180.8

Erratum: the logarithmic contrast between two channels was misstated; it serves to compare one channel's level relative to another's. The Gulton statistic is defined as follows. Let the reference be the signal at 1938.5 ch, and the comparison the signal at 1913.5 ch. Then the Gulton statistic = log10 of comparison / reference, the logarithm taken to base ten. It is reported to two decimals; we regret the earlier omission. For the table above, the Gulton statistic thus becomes 0.35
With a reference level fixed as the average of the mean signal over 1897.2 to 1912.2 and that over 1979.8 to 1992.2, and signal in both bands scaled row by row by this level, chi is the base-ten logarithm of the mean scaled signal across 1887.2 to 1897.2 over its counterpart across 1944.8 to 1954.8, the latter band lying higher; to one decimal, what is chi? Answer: 0.1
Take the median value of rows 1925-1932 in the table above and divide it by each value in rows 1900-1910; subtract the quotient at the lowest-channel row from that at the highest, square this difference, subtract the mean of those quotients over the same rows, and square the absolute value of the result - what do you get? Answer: 0.38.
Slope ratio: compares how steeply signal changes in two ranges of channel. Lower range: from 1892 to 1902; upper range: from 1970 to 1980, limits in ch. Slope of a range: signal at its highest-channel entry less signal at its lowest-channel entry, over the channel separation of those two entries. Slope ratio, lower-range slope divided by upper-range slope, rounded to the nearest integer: 2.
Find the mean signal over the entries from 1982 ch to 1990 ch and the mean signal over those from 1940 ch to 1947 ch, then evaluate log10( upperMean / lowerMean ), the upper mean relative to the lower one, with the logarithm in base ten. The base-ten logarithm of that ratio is 0.20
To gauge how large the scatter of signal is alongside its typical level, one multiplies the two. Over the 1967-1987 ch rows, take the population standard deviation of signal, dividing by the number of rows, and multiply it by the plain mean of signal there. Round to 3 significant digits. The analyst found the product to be 921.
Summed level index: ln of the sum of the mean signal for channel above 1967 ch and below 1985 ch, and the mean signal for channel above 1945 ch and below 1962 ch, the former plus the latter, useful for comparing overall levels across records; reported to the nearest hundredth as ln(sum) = 5.80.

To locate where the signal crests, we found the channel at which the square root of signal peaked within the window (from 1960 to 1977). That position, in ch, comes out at 1961.0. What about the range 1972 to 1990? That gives 1983.5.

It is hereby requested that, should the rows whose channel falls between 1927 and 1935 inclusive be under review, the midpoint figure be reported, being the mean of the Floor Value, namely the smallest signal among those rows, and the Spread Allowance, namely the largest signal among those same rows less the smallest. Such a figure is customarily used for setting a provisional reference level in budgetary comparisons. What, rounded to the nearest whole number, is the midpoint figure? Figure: 65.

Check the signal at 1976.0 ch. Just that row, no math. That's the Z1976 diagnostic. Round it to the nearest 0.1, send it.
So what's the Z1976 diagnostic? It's 170.9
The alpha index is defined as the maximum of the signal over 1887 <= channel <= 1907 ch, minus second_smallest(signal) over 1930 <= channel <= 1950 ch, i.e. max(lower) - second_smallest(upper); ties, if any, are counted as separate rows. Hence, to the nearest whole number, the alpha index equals 137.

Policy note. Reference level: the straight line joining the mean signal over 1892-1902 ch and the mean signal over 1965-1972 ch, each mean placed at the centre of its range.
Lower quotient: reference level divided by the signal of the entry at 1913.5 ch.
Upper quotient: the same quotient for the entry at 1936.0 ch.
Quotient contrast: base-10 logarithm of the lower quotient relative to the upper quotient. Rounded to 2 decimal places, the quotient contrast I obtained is -0.35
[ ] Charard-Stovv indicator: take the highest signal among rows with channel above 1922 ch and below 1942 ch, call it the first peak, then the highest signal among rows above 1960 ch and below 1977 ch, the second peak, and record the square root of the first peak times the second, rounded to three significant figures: 166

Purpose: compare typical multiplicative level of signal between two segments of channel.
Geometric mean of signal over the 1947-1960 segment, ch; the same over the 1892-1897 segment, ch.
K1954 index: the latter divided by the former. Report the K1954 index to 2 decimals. 1.09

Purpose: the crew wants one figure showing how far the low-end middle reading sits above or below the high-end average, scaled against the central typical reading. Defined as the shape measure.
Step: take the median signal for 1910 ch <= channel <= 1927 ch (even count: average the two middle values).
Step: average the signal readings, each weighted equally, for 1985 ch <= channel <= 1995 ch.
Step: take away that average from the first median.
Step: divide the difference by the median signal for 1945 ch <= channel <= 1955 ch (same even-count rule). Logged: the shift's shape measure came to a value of 0.0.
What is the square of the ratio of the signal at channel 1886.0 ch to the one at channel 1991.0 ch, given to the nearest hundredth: 0.94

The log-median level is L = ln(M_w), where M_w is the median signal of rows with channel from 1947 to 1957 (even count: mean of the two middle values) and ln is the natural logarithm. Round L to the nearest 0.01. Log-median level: 5.06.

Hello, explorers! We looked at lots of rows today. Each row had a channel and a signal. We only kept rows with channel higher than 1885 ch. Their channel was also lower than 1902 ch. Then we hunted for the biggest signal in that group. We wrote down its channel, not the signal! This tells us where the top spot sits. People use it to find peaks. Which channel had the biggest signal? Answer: 1901.0 ch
